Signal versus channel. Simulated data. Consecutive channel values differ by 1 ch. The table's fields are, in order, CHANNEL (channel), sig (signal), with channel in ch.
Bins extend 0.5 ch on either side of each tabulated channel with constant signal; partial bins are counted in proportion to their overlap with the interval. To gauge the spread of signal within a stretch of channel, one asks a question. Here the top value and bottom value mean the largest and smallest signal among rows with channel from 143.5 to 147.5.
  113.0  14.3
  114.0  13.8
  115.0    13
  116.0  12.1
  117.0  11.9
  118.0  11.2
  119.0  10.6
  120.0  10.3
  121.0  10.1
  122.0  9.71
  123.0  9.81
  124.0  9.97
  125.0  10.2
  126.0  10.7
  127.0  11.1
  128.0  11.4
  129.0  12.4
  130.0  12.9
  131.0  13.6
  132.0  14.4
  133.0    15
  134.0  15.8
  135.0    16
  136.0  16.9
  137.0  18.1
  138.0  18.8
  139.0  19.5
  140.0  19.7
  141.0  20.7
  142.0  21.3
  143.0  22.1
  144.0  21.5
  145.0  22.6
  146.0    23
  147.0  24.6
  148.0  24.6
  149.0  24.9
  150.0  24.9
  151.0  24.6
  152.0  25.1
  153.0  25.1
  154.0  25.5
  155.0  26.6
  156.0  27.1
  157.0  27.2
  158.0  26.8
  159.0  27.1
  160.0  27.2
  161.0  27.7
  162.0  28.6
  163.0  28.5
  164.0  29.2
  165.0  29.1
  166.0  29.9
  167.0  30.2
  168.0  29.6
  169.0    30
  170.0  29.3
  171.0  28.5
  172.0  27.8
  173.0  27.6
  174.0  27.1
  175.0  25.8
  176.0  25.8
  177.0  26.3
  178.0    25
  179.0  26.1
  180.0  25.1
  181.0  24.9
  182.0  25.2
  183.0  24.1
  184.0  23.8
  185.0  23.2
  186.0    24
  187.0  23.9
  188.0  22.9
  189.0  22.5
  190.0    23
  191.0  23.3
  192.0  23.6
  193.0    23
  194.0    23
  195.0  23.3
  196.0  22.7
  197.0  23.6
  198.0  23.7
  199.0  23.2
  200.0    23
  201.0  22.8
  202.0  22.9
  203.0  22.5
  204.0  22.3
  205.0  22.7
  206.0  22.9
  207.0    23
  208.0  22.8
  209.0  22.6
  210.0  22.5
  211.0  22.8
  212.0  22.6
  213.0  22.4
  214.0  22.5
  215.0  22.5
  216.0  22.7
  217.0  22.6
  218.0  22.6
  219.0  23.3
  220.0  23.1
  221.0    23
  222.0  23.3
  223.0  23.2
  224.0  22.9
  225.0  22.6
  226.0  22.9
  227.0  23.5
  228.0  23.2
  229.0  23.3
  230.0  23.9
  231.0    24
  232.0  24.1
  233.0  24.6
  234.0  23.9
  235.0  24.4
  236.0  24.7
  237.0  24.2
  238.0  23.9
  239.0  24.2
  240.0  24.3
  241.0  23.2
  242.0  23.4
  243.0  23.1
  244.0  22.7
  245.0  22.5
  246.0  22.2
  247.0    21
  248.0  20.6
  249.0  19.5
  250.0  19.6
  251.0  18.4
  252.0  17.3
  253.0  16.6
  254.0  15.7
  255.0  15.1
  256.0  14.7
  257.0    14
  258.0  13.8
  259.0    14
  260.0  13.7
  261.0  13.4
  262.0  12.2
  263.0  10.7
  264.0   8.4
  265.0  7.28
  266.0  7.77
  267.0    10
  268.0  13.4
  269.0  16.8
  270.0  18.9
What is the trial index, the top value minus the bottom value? 3.1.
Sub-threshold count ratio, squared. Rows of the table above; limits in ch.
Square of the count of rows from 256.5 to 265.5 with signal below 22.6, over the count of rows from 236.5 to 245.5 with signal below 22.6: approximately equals 81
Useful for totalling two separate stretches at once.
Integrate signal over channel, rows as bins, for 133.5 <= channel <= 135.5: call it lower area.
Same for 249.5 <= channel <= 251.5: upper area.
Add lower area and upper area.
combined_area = 70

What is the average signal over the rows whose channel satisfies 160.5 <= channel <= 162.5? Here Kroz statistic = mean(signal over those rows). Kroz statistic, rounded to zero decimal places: 28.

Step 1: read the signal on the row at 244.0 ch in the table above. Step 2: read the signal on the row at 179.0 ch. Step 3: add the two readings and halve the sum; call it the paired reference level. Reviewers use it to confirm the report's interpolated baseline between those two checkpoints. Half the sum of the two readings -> 24.4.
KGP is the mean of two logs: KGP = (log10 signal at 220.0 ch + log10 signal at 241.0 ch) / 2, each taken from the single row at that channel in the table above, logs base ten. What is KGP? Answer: 1.36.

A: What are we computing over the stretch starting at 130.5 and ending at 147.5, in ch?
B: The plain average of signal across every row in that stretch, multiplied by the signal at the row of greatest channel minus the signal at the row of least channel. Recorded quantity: 209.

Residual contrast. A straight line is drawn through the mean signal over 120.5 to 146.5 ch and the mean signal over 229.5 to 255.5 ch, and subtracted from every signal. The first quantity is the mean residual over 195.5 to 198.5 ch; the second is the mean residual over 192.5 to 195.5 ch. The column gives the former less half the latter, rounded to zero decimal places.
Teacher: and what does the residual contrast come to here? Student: 2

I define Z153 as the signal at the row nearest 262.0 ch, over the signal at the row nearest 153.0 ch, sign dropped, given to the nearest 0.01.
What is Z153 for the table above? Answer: 0.49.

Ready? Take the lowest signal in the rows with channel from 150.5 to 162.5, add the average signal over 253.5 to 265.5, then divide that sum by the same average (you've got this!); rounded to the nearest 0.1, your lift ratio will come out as 2.9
